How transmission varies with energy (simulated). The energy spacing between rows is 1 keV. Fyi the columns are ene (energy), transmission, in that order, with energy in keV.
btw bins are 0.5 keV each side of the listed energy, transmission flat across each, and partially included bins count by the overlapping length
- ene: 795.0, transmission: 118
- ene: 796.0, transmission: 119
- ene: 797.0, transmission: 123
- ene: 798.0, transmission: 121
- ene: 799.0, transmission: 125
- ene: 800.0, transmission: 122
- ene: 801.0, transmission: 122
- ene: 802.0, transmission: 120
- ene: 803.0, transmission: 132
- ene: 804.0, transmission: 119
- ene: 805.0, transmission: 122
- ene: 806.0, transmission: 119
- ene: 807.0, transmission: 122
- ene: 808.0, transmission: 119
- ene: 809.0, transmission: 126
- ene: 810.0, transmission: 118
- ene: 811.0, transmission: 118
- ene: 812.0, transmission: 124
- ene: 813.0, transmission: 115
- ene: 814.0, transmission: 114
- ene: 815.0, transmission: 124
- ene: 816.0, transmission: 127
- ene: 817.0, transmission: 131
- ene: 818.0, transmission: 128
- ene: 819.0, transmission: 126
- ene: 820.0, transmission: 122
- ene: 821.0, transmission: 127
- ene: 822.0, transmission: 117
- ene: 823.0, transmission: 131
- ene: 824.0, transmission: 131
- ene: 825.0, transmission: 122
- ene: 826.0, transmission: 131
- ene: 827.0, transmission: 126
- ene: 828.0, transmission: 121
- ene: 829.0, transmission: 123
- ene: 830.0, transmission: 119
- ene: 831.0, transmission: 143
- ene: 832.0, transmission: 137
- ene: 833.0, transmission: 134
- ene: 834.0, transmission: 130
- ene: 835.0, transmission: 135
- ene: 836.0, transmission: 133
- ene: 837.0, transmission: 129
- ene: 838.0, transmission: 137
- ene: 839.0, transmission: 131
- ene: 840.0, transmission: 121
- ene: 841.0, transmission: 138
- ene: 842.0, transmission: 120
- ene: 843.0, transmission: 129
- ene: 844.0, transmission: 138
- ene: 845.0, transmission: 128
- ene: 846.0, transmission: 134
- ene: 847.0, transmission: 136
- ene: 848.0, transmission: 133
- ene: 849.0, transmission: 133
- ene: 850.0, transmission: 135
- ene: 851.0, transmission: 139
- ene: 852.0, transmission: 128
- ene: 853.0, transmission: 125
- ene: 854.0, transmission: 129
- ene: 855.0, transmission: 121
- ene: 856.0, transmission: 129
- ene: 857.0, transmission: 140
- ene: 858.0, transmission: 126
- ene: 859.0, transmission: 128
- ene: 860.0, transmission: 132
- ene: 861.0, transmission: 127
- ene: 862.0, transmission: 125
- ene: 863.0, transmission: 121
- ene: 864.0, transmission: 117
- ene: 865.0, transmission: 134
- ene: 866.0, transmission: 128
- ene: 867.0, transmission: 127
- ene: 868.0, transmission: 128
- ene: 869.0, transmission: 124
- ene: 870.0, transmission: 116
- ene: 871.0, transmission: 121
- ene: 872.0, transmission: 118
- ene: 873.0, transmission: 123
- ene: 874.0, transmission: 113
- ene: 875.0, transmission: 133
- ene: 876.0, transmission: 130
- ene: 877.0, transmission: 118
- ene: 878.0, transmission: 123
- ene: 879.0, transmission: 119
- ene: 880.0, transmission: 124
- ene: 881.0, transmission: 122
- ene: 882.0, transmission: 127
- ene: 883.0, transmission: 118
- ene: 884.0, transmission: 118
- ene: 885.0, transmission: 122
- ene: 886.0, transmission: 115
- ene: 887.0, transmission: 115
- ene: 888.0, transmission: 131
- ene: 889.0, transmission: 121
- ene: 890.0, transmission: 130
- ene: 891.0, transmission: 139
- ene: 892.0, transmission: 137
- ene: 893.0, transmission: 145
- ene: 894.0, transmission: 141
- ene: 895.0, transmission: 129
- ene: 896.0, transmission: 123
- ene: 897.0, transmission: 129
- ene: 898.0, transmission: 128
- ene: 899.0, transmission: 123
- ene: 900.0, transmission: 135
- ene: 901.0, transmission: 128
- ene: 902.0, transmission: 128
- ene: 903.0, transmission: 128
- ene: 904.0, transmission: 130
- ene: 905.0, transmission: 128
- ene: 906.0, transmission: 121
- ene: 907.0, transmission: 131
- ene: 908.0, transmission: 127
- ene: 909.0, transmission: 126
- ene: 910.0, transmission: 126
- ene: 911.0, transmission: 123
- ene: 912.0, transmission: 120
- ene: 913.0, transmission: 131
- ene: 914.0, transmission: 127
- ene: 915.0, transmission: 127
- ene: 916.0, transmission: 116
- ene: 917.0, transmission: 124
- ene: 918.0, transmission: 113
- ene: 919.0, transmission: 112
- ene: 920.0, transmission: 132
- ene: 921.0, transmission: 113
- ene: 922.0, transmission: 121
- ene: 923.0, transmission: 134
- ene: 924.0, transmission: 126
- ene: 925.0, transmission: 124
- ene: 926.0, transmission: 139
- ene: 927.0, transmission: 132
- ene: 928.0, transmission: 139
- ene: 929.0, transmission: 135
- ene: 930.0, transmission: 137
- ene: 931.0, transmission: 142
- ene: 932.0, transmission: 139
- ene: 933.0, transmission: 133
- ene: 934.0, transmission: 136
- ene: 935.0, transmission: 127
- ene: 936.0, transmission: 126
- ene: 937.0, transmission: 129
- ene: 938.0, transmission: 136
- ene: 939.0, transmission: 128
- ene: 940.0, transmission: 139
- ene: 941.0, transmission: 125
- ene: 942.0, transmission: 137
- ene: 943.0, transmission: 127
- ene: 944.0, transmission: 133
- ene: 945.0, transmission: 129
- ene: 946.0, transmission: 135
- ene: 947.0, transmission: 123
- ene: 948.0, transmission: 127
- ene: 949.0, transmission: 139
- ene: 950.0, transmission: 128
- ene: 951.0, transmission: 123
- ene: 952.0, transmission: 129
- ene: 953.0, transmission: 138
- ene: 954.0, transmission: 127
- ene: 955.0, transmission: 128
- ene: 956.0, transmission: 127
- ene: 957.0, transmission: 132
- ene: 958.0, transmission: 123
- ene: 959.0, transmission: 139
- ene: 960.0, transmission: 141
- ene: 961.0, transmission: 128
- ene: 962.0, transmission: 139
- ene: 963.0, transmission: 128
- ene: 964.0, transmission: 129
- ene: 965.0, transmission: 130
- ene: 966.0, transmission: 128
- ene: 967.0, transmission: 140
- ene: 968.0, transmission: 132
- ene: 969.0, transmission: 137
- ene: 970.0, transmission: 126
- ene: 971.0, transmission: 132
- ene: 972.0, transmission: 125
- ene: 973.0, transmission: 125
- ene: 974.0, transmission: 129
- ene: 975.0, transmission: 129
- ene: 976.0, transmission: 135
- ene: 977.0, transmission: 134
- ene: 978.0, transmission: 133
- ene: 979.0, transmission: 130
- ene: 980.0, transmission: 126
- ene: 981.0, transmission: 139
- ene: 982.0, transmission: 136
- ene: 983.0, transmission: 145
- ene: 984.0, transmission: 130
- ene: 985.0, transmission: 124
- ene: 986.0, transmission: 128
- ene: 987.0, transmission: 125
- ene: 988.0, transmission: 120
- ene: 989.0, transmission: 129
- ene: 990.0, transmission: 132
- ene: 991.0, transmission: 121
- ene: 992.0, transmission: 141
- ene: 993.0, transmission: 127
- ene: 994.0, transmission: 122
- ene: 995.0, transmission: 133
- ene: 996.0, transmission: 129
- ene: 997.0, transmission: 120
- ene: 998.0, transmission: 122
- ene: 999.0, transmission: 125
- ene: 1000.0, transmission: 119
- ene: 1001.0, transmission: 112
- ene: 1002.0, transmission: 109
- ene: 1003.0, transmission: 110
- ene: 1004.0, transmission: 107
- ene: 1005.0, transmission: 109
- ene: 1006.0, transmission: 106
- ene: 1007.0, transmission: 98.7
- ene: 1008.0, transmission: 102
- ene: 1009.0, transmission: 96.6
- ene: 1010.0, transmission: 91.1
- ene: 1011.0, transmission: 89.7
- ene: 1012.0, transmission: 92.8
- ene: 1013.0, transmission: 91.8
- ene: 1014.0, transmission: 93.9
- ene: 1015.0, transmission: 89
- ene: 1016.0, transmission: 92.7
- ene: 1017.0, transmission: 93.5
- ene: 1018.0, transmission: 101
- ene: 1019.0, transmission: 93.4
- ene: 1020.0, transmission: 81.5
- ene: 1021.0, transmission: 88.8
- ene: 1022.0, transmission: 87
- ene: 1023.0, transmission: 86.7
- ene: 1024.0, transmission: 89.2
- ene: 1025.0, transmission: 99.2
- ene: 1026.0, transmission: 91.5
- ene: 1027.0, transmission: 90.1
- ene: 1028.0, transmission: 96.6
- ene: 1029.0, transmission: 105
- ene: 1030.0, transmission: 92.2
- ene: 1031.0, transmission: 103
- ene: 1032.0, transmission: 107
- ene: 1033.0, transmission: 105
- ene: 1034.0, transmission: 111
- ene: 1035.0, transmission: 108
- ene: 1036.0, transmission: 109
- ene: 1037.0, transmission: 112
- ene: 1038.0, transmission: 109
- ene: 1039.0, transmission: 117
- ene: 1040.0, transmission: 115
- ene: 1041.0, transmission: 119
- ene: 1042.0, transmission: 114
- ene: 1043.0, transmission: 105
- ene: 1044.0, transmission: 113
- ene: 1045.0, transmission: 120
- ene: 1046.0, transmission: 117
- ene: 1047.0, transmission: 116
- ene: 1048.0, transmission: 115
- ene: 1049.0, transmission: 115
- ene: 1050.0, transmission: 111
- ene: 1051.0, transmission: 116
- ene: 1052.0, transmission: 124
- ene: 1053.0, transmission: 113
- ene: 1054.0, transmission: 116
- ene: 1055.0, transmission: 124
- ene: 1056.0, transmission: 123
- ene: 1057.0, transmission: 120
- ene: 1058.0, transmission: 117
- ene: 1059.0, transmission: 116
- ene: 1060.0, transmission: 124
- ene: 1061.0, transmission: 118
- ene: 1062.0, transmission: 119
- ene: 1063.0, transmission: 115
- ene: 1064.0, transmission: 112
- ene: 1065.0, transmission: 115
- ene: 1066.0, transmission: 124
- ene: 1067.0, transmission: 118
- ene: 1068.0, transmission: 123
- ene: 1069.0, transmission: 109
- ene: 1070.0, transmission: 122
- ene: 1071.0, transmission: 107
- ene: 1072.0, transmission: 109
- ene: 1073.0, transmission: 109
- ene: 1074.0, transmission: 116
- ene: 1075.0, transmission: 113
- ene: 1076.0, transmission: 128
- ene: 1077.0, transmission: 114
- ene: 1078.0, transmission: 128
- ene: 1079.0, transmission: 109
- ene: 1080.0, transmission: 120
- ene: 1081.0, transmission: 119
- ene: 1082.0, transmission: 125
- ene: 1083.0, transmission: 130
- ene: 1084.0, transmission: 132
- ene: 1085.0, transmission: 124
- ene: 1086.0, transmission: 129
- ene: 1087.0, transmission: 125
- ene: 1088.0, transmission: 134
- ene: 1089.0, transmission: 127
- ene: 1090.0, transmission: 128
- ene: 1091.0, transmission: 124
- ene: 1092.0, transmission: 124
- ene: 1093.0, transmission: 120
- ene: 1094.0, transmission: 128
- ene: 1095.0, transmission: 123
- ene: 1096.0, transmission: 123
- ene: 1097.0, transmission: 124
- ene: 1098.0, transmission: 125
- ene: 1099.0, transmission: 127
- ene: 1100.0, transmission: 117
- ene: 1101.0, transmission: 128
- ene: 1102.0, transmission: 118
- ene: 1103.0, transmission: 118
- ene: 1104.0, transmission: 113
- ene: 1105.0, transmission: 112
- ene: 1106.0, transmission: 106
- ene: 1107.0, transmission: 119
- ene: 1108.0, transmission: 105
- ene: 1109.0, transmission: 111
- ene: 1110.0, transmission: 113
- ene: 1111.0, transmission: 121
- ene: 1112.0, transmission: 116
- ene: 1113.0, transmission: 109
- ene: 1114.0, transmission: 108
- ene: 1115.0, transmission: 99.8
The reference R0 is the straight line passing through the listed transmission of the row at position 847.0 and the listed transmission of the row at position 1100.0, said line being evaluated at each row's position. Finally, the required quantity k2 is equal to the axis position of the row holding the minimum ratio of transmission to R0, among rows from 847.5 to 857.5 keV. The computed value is 855.0 keV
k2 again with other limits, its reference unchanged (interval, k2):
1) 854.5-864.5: 864.0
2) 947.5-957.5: 951.0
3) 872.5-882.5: 874.0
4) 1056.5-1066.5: 1064.0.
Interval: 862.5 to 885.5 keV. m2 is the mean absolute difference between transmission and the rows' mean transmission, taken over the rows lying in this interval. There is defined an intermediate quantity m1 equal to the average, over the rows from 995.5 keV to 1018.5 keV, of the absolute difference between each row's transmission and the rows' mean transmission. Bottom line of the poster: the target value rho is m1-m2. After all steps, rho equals 6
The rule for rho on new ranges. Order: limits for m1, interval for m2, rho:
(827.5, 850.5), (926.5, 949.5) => 1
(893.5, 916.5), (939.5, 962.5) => -2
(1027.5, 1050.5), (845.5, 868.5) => 1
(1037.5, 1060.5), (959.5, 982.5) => -1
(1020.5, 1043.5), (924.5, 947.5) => 4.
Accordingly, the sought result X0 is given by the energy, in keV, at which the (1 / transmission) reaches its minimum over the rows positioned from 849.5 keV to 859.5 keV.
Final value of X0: 857.0 keV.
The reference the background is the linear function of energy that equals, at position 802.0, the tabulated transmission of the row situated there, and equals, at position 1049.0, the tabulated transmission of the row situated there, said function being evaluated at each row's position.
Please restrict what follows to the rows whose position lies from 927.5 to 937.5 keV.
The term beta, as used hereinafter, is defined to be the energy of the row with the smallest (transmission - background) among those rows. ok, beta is 936.0 keV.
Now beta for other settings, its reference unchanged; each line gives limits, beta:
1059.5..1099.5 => 1071.0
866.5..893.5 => 874.0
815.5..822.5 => 822.0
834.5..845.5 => 842.0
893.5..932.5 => 919.0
